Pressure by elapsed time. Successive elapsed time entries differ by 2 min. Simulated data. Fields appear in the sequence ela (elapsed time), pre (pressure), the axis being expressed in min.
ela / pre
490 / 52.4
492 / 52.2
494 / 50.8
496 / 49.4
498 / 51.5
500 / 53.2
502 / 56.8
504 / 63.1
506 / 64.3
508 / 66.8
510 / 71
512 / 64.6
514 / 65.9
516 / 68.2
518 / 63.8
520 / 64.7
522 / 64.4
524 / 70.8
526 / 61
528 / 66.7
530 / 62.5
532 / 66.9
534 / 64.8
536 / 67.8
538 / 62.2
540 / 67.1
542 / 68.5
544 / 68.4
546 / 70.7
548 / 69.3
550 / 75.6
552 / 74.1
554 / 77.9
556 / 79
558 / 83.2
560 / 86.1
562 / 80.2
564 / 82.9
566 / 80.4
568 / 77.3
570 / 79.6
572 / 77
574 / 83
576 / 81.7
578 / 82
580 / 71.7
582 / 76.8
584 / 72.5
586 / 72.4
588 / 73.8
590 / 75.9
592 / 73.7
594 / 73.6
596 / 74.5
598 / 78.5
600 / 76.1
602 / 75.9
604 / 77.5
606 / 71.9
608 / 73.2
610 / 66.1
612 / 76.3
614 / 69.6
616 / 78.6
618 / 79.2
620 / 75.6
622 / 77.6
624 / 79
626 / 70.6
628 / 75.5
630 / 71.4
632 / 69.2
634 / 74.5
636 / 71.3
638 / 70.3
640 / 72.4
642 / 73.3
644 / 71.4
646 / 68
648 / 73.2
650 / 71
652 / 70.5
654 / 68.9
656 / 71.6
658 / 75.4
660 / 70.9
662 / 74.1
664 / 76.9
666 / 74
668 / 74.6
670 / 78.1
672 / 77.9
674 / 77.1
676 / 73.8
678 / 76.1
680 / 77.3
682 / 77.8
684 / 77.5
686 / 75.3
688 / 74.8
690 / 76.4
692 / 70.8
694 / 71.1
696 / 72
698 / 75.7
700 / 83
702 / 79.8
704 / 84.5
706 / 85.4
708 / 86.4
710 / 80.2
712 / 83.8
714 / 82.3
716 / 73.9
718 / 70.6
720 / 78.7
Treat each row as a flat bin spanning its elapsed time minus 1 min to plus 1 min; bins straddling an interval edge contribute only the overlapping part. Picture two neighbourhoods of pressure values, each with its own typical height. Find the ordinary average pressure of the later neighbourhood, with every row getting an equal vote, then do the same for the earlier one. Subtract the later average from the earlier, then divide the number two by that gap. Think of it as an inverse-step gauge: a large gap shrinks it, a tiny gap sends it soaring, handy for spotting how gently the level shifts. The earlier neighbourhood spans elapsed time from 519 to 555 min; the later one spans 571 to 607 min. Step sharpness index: -0.25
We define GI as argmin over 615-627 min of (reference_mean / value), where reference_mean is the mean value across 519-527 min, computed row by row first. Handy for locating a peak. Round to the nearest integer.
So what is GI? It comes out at 618 min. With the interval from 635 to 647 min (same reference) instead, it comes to 642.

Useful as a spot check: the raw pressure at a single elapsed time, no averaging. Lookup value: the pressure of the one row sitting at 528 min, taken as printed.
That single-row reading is 66.7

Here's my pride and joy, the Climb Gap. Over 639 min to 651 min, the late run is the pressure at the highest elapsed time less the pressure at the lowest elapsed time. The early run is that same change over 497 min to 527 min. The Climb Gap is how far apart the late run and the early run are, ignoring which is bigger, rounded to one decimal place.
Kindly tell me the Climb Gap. 10.9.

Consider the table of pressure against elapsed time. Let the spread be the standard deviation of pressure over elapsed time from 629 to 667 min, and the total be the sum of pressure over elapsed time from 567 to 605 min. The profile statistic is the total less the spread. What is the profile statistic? 1451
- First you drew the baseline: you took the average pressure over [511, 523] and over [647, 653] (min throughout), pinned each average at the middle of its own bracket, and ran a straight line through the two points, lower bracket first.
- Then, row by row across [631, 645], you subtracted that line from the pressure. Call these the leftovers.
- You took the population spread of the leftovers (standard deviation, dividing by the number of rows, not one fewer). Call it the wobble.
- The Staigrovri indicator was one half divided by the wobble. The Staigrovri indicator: 0.307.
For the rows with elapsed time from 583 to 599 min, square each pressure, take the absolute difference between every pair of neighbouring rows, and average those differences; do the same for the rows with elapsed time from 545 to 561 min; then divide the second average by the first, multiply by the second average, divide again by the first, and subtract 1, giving 3.0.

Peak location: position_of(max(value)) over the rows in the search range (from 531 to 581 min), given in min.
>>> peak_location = 560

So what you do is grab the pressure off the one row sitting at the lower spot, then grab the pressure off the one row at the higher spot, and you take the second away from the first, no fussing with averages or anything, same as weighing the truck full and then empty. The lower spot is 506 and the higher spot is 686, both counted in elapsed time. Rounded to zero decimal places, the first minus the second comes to -11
